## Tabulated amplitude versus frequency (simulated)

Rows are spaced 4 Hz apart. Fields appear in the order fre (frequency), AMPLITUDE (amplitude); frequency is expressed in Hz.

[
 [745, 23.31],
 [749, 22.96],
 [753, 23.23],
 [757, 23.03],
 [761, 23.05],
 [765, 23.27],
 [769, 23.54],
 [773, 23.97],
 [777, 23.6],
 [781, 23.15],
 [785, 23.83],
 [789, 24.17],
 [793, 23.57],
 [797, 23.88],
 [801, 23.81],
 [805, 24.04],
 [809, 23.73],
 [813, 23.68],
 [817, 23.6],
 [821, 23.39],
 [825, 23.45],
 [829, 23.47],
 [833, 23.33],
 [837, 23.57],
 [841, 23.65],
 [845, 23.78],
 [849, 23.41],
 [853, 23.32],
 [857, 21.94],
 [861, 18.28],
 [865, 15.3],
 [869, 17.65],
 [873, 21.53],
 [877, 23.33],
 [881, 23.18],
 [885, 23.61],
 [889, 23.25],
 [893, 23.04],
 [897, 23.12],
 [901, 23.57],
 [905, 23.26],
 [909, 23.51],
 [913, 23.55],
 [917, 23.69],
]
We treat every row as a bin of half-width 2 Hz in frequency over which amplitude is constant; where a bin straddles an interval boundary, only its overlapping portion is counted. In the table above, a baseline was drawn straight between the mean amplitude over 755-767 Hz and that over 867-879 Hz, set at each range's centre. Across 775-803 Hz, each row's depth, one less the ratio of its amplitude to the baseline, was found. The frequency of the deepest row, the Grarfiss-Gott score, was 781 Hz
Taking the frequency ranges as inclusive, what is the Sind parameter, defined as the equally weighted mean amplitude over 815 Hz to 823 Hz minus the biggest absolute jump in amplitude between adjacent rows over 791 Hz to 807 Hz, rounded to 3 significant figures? 23.2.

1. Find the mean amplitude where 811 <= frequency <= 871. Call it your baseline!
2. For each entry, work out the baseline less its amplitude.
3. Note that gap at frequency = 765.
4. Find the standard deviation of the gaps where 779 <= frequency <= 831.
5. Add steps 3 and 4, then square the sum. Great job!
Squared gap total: 0.8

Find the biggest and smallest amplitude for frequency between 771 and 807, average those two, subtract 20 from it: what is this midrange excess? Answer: 3.7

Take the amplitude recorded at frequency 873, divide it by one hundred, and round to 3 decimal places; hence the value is 0.215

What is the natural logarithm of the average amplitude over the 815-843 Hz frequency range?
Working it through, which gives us 3.16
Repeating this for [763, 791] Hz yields 3.16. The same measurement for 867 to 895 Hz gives 3.10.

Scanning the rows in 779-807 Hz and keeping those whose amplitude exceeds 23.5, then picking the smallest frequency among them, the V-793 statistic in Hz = 785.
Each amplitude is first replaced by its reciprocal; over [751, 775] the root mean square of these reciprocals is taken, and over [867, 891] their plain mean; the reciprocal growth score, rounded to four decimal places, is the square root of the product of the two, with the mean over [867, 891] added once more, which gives 0.0900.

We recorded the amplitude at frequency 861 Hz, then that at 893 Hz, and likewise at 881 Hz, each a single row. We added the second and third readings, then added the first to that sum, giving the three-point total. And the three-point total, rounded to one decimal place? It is 64.5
